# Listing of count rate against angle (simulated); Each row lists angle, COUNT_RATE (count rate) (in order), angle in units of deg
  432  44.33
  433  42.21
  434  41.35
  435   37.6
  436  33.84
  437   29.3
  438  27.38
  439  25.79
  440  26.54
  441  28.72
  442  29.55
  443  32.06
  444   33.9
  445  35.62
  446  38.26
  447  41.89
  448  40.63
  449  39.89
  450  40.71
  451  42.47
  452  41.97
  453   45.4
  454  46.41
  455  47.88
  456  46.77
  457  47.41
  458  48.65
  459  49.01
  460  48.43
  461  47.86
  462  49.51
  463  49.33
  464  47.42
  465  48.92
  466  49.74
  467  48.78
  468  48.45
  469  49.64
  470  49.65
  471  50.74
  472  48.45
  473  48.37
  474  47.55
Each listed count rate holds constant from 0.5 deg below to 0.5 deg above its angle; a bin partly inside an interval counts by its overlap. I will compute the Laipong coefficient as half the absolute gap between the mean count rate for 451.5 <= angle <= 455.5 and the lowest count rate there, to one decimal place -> 1.7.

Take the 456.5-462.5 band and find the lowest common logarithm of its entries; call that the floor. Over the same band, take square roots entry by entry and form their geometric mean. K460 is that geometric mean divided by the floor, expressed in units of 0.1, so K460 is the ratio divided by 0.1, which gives 41.5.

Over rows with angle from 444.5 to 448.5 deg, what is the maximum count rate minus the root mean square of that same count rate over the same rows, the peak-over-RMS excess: 2.7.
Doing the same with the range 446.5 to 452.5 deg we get 1.2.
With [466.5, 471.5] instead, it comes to 1.3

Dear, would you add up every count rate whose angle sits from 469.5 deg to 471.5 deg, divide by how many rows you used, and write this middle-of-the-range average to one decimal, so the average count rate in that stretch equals 50.2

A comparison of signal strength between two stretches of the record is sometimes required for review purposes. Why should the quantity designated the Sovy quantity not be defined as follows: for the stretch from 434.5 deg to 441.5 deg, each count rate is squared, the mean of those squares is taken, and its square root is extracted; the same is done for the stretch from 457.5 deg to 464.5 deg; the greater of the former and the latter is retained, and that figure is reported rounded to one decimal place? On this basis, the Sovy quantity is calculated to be 48.6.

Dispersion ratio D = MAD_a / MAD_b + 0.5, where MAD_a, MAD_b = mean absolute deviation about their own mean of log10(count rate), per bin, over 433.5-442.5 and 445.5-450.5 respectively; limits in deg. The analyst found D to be 6.0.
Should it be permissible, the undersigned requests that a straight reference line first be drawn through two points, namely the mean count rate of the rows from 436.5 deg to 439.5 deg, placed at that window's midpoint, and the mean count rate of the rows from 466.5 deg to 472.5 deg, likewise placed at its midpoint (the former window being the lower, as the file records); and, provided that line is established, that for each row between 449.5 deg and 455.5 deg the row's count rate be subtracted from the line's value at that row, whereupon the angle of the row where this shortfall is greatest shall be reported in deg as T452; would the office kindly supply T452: 452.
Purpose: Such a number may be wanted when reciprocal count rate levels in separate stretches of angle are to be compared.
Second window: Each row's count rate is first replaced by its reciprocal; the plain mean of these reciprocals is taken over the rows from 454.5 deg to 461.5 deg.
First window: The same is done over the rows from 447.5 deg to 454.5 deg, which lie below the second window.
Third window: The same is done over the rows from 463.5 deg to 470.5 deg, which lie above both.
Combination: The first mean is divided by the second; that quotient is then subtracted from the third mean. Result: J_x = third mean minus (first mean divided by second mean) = -1.11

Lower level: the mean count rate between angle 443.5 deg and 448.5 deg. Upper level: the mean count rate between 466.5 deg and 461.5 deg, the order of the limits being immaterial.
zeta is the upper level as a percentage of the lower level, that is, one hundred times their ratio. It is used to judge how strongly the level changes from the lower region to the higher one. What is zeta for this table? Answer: 129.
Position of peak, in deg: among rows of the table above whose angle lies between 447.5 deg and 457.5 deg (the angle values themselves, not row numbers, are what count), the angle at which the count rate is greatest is 455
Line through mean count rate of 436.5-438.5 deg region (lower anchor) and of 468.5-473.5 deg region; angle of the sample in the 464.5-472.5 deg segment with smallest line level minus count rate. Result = 466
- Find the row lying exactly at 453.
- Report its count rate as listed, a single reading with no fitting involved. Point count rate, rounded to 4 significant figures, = 45.40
